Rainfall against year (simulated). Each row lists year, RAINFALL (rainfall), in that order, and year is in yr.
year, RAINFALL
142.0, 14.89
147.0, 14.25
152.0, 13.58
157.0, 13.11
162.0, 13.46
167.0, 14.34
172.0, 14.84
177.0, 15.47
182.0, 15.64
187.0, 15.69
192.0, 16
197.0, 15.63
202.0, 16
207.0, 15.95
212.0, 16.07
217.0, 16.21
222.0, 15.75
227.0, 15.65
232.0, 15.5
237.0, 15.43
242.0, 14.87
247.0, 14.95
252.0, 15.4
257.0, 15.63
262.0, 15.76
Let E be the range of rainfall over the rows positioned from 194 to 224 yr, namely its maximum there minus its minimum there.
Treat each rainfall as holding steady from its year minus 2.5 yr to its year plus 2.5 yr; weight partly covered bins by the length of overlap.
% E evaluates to 0.6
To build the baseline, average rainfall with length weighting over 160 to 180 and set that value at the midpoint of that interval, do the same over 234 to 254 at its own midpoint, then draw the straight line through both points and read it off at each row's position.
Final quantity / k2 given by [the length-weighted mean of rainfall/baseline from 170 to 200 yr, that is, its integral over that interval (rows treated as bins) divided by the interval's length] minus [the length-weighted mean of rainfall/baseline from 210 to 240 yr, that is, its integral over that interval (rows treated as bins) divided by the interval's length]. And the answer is 0.01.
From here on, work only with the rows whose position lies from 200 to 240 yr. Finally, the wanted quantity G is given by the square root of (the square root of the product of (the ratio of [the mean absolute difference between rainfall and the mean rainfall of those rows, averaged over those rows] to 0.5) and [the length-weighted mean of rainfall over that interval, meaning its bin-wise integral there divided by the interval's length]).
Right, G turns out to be 1.66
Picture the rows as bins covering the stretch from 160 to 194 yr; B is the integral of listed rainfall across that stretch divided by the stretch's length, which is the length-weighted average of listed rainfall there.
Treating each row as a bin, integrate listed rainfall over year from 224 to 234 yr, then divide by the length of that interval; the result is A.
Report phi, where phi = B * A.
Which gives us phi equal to 235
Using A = 15.59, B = 15.1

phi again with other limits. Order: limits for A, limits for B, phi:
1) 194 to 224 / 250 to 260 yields 248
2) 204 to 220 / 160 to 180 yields 234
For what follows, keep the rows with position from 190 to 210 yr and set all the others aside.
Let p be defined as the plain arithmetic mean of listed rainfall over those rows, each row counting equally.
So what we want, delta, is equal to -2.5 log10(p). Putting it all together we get -3.00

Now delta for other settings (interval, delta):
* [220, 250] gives -2.97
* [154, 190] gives -2.91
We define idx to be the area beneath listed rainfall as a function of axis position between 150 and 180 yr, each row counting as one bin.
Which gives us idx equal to 425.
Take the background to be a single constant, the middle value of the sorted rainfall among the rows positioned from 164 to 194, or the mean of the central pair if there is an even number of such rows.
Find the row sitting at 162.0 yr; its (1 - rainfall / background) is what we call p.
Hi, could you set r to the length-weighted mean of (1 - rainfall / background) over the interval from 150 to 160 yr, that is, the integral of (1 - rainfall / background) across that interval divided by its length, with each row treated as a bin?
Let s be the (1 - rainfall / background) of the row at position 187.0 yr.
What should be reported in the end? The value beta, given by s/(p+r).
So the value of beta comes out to -0.03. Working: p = 0.135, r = 0.14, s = -0.009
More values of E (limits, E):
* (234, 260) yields 0.8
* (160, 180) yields 2.0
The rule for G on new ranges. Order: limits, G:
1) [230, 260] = 1.68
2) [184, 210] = 1.49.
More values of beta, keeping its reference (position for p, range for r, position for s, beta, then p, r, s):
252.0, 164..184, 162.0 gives 3.03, 0.010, 0.03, 0.135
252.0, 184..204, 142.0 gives -5.99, 0.010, -0.02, 0.043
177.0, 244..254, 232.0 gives 0.11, 0.005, 0.03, 0.004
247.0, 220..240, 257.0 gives -0.13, 0.039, 0.00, -0.005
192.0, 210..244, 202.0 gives 0.83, -0.029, -0.01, -0.029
